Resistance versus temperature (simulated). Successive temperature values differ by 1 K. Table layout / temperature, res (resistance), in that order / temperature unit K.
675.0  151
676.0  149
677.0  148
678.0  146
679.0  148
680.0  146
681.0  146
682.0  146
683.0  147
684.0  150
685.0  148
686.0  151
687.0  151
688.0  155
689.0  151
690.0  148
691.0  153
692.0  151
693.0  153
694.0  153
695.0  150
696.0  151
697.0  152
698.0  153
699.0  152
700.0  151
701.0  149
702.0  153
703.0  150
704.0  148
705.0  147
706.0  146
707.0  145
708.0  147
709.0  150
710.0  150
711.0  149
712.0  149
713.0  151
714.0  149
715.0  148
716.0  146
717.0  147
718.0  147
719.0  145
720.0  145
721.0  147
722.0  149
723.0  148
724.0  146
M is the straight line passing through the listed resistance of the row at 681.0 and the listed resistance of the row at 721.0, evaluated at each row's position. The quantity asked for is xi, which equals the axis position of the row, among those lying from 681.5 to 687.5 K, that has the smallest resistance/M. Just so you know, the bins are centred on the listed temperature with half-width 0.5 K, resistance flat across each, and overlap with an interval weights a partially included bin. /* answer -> 682.0 K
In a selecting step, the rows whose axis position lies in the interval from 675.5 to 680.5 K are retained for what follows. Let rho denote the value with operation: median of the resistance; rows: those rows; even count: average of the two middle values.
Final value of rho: 148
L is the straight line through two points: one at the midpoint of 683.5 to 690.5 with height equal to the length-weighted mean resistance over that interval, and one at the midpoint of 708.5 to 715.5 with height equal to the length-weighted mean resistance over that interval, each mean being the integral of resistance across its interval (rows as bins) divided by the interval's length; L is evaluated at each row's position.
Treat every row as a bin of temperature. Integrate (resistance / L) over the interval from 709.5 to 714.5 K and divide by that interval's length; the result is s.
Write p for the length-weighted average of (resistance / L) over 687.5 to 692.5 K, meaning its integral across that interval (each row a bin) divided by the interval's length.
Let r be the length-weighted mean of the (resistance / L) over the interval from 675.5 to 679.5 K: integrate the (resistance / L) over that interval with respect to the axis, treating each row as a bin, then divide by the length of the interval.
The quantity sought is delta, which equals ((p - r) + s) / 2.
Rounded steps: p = 1.01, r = 0.98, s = 1.00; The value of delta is 0.515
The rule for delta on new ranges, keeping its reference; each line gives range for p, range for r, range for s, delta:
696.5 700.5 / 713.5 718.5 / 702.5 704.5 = 0.510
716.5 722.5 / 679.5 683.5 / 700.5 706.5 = 0.504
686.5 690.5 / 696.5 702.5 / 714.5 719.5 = 0.488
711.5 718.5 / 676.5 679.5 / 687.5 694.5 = 0.514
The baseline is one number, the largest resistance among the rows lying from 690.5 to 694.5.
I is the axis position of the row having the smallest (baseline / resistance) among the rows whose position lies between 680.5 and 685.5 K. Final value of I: 684.0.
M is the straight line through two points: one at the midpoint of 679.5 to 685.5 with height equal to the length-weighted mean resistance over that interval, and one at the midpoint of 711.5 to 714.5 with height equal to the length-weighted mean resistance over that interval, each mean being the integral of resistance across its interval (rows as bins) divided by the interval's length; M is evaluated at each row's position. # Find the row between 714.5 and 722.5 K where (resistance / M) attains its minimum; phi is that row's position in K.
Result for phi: 720.0 K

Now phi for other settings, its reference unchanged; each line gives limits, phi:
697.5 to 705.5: 705.0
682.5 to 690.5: 683.0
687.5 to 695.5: 690.0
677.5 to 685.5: 682.0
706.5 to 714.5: 707.0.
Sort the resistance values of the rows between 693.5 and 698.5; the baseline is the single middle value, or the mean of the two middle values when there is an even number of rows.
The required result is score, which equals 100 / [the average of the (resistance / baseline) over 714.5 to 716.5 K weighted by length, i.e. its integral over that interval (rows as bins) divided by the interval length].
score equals 103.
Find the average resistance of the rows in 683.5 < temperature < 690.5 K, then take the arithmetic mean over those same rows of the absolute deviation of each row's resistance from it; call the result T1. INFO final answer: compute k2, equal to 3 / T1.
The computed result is 1.84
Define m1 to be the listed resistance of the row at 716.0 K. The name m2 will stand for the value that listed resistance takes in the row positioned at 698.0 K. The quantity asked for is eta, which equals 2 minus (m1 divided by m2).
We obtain 1.05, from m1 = 146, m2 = 153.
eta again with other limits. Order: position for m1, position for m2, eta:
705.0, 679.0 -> 1.01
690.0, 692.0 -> 1.02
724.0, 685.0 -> 1.01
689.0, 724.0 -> 0.97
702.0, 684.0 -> 0.98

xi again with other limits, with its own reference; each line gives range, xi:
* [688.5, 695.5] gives 690.0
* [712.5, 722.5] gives 720.0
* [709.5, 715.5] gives 715.0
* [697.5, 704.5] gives 704.0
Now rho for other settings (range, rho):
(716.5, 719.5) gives 147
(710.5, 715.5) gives 149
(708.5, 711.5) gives 150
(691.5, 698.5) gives 152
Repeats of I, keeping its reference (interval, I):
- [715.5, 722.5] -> 722.0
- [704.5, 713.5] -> 713.0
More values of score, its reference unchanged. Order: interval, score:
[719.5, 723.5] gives 103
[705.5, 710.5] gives 103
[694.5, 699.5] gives 100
